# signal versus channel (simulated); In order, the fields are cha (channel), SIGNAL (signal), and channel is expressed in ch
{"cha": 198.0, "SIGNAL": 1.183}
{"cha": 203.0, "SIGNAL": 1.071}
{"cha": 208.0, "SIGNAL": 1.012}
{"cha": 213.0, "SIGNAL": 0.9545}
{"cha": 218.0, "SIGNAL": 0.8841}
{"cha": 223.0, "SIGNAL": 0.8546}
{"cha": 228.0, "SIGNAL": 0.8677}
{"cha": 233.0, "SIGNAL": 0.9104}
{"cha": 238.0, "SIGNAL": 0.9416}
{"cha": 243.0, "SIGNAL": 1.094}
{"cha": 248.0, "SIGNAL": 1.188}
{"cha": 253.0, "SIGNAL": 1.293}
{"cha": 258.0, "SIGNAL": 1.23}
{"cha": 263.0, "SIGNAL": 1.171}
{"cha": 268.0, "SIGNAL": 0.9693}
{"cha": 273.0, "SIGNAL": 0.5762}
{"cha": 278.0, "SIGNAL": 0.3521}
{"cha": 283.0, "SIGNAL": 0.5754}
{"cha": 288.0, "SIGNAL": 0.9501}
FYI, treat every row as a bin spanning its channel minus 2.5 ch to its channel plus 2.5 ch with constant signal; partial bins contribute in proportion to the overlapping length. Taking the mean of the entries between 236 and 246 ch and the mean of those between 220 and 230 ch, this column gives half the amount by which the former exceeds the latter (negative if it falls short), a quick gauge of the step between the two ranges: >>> 0.08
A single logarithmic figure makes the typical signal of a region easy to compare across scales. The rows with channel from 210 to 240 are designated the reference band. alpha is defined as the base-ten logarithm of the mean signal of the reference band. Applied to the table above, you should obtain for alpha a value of -0.04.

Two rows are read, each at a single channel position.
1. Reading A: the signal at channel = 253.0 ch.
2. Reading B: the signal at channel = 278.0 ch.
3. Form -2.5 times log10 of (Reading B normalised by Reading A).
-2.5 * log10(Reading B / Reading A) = 1.4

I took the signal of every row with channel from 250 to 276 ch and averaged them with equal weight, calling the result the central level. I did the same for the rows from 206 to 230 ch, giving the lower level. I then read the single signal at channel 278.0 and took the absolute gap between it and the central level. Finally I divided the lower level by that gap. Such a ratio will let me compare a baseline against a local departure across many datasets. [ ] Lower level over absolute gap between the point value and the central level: 1.3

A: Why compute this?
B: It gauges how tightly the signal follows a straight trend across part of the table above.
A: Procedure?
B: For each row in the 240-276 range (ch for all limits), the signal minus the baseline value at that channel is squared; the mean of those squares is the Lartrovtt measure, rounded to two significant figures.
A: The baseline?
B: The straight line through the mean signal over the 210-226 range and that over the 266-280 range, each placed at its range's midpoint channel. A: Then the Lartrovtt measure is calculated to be 0.17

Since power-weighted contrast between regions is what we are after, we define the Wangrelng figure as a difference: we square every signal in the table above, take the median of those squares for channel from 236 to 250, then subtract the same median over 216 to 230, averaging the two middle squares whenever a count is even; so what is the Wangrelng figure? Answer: 0.4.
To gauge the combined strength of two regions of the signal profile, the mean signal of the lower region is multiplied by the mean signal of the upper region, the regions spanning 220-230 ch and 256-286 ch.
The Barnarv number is 0.70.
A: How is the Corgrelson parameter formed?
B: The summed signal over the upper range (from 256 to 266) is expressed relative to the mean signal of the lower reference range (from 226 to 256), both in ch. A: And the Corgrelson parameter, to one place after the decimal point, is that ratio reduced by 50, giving -47.7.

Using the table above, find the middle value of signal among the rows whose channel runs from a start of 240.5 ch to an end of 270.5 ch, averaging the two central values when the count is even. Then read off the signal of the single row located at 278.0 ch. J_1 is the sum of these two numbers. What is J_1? 1.5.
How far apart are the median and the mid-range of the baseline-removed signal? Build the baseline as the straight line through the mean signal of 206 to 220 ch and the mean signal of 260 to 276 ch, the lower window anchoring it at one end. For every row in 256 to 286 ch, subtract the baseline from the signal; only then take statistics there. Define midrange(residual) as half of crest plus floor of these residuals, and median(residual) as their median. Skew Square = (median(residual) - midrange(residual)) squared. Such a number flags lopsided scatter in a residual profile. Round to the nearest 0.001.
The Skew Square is 0.000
